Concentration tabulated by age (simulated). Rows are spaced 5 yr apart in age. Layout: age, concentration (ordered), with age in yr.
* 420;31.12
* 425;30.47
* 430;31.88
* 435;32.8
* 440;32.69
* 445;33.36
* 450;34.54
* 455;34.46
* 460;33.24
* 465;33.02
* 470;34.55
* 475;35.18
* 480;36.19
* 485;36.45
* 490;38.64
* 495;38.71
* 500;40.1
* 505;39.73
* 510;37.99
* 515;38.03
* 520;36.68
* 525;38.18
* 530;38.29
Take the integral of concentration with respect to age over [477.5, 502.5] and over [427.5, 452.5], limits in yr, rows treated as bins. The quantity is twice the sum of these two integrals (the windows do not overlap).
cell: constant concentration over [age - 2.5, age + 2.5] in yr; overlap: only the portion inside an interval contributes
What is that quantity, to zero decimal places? 3554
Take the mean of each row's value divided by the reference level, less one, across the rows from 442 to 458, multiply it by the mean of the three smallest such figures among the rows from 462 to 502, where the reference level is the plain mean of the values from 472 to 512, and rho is 0.0095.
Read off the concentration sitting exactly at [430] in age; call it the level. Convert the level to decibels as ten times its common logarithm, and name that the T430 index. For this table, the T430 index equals 15.0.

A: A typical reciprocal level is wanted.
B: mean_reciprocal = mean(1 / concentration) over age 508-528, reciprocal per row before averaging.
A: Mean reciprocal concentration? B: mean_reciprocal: 0.0265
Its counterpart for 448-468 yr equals 0.0296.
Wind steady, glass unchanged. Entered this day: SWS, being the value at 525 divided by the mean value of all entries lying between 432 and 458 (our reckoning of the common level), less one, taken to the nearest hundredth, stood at 0.14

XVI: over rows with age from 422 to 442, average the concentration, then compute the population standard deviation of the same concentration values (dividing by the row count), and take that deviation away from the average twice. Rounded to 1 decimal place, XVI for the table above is 30.1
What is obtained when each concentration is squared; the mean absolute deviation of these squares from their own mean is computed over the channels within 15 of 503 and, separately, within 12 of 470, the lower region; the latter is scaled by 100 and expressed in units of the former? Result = 131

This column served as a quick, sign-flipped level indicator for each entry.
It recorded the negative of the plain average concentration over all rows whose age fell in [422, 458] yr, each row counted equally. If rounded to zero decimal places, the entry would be -33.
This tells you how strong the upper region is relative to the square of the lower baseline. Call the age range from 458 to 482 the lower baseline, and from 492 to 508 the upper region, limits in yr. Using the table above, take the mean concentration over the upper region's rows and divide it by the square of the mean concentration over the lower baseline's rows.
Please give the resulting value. 0.0333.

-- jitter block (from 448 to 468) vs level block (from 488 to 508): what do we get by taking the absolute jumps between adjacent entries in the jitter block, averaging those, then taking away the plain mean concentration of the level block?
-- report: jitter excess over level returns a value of -38.8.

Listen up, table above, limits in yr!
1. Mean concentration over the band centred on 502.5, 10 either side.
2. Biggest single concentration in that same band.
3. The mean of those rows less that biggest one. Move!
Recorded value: -0.97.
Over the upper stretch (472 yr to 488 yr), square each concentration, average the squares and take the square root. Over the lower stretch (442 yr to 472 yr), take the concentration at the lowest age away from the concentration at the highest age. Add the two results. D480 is 37.1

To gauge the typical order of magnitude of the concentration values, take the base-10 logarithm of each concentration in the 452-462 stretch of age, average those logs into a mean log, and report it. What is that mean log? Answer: 1.53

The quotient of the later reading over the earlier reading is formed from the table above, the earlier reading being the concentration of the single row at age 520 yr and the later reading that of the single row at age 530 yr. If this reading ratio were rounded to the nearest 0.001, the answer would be 1.044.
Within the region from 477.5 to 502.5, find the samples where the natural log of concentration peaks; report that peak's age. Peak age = 500 yr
